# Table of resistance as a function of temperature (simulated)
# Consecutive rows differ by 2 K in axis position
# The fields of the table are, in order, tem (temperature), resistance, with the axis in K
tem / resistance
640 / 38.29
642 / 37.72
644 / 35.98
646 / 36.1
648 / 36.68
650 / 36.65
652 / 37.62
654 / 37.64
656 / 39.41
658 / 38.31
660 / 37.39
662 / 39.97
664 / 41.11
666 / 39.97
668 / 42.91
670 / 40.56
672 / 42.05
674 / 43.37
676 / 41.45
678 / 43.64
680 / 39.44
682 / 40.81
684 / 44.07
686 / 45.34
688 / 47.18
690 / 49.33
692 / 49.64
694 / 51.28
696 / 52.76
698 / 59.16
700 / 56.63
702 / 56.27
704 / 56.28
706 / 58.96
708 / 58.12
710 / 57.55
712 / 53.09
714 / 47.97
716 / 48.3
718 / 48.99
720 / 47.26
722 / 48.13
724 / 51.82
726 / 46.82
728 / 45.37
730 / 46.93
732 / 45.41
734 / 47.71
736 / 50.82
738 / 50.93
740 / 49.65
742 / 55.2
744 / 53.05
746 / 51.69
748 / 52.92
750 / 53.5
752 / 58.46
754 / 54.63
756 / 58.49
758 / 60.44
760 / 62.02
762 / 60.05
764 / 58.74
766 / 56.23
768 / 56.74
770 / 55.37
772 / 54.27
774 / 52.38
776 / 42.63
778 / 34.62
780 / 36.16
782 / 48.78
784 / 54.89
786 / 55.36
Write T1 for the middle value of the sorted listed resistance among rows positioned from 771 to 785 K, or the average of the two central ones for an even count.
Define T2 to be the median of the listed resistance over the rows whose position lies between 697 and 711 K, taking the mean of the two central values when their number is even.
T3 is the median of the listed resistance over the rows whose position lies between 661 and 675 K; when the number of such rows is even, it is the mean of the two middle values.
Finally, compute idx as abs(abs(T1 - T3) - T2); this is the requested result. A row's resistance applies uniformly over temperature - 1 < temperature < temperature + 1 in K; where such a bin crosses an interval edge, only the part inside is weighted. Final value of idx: 50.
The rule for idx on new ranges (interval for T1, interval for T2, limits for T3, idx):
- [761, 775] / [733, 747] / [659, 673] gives 35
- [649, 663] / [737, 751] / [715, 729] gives 42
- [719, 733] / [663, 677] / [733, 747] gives 37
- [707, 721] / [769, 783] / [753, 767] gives 39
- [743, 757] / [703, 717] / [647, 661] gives 40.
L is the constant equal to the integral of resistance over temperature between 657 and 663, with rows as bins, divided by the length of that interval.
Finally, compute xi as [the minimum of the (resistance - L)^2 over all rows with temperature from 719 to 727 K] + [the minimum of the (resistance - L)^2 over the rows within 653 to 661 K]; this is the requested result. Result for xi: 68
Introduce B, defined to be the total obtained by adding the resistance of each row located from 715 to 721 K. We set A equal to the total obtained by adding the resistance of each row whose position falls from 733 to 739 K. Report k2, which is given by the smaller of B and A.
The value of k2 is 145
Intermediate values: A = 149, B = 145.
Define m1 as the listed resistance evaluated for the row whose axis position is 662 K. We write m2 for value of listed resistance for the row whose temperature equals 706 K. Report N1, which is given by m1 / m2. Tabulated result 0.7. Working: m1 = 39.97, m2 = 58.96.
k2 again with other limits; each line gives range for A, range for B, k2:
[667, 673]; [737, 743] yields 126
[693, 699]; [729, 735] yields 140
